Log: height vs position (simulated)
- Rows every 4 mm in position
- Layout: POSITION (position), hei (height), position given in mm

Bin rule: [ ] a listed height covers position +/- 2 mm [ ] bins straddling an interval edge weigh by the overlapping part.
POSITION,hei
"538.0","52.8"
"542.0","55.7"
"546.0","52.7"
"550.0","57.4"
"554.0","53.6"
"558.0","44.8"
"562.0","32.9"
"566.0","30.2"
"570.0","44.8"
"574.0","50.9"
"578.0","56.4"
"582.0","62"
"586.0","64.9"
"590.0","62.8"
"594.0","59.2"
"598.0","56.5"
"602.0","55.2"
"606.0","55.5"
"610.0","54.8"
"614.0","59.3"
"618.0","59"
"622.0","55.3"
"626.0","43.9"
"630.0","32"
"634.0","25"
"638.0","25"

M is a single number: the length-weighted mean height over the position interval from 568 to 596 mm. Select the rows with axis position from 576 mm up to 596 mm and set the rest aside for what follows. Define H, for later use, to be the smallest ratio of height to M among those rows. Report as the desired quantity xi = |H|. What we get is 1.0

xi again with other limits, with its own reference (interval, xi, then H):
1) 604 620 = 1.0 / 1.0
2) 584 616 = 1.0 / 1.0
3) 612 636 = 0.4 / 0.4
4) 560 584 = 0.5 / 0.5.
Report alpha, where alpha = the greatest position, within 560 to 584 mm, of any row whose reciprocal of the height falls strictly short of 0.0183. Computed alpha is 582.0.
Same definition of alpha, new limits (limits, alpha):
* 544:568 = 550.0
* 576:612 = 610.0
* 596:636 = 622.0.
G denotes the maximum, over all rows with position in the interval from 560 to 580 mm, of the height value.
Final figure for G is 56.4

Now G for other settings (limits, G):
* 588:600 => 62.8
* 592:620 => 59.3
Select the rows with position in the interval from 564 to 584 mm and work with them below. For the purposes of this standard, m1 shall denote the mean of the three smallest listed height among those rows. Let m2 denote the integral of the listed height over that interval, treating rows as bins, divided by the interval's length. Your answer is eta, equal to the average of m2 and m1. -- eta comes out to 45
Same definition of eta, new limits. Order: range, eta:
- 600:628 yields 53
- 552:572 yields 39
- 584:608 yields 57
